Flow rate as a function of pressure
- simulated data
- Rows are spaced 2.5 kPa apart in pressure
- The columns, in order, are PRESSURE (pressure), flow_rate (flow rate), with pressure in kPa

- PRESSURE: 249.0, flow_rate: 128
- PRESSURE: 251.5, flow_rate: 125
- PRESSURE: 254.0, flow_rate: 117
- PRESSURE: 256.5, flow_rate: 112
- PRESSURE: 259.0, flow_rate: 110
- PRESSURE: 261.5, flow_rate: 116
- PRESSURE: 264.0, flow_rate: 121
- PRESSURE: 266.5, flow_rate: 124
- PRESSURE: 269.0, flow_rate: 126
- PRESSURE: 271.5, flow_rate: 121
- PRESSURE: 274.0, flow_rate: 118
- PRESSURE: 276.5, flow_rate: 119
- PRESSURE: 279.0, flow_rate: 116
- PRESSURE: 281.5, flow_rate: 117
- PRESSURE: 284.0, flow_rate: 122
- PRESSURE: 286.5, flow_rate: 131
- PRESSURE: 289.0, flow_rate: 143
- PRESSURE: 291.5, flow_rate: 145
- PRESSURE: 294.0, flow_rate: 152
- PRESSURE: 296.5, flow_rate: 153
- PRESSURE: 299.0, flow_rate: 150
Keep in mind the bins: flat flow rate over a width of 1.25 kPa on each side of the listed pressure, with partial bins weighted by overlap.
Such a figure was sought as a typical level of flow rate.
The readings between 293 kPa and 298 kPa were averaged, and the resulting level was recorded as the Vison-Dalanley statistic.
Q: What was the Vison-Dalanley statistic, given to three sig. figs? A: 152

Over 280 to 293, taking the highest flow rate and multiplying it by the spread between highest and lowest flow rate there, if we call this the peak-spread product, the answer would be 4060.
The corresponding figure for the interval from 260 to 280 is 1260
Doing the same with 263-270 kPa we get 630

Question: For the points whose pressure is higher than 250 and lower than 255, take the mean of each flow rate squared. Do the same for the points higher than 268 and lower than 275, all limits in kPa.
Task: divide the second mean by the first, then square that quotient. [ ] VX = 1.0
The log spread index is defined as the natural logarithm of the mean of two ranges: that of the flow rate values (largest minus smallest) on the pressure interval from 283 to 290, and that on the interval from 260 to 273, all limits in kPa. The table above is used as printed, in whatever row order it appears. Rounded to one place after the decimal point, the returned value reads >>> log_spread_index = 2.7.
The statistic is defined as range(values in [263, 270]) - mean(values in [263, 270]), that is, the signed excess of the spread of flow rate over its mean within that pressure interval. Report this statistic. -119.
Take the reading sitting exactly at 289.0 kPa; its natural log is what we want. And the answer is 4.96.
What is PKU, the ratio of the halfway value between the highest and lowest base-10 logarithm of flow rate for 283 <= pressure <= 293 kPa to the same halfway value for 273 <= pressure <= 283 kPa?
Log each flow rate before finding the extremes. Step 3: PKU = 1.03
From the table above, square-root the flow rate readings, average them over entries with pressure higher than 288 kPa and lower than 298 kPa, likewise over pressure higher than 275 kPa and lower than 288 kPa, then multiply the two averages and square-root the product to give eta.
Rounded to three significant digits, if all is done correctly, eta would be 11.6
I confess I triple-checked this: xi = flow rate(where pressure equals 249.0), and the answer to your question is 128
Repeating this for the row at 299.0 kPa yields 150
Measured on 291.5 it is 145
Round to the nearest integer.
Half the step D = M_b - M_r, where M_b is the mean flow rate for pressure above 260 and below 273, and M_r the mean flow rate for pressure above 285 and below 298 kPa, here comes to -12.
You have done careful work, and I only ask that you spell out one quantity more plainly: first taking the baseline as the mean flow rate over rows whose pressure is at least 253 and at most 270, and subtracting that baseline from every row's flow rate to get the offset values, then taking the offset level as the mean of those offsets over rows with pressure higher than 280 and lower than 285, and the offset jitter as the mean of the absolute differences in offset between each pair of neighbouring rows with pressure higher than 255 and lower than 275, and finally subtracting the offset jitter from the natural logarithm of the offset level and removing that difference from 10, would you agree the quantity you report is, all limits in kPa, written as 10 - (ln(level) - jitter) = 13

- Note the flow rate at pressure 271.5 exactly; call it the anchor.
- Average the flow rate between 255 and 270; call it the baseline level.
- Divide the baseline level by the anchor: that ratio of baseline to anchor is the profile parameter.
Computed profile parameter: 0.98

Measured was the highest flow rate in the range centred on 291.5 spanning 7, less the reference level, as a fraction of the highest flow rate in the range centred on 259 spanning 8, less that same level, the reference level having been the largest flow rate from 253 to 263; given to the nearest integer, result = -35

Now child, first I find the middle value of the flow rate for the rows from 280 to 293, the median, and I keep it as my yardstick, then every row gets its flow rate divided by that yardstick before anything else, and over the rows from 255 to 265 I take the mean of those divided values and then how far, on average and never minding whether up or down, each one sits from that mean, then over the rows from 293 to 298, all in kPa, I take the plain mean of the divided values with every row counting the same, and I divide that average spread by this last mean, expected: 0.025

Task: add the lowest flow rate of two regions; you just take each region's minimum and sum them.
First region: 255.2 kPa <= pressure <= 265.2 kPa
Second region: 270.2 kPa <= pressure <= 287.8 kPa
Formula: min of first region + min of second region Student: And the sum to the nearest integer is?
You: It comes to 226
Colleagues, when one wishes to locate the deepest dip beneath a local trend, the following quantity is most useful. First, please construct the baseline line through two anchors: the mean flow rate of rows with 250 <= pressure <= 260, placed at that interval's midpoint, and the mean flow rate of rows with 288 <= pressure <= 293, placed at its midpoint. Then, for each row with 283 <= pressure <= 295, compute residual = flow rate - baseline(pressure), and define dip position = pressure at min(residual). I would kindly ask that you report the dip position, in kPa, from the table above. 284.0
